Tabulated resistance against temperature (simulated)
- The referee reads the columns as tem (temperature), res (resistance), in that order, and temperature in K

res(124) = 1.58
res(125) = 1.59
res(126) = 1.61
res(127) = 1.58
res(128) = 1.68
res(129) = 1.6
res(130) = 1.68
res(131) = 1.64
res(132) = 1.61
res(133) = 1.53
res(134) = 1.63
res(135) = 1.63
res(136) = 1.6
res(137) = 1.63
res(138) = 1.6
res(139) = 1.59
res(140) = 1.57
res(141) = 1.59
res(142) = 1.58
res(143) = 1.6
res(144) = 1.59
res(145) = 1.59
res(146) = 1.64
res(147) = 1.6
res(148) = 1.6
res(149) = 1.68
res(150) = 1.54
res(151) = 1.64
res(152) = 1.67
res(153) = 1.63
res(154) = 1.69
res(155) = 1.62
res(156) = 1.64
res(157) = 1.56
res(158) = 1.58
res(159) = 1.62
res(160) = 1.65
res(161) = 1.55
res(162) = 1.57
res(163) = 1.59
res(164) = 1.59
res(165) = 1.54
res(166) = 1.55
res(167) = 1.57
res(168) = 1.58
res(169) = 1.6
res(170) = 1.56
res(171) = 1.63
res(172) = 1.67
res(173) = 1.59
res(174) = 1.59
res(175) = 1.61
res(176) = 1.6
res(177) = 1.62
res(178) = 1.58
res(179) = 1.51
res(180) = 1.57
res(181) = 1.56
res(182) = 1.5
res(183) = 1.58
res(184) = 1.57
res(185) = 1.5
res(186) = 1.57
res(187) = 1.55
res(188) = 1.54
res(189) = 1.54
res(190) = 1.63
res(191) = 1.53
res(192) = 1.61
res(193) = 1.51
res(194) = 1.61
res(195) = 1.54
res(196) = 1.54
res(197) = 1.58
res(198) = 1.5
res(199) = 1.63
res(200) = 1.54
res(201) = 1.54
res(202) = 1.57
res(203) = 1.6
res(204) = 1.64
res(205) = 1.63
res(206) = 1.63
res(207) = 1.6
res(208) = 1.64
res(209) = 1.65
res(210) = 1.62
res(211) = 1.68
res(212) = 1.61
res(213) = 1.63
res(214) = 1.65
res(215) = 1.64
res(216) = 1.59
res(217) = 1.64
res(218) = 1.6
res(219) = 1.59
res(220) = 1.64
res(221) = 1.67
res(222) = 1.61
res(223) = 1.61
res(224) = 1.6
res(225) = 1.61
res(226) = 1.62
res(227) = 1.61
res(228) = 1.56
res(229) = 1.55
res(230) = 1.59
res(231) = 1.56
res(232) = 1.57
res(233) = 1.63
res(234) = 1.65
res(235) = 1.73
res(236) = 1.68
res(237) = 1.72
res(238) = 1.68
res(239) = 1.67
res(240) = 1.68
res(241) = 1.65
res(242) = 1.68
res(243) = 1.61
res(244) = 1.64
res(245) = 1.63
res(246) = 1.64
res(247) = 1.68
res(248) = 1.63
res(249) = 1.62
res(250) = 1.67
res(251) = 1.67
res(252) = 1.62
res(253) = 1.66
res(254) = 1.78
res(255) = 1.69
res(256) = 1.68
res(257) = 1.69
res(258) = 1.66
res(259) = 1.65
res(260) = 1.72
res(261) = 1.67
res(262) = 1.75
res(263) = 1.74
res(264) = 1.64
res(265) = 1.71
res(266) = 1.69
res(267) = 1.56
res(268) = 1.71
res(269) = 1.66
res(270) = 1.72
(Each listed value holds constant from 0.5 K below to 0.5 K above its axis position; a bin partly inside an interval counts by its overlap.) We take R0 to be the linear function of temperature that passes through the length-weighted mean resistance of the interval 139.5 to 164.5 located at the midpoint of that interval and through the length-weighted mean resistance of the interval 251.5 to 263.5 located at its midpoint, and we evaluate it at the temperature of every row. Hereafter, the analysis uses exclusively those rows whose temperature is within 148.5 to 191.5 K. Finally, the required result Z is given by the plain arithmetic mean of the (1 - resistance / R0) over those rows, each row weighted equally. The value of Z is 0.021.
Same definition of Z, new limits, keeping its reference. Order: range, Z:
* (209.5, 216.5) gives 0.015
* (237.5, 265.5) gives 0.009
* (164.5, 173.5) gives 0.020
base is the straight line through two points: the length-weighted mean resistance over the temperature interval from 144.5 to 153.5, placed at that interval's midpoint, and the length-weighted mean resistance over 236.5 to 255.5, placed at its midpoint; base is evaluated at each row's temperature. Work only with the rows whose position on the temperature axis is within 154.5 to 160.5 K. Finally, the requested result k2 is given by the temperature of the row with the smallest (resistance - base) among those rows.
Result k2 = 157 K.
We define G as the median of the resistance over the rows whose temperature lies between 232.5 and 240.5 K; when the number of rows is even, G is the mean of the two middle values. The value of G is 1.68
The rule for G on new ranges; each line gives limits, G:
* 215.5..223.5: 1.61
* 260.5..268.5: 1.70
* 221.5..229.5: 1.61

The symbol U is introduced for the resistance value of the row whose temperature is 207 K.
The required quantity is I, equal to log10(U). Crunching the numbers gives 0.204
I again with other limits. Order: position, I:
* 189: 0.188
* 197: 0.199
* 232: 0.196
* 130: 0.225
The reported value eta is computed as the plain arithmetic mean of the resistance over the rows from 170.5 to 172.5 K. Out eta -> 1.65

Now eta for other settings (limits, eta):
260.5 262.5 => 1.71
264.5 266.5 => 1.70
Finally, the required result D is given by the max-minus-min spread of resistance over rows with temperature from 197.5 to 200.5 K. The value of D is 0.13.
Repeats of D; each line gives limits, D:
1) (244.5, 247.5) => 0.05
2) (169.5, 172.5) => 0.11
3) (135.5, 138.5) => 0.03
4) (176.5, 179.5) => 0.11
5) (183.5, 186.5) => 0.07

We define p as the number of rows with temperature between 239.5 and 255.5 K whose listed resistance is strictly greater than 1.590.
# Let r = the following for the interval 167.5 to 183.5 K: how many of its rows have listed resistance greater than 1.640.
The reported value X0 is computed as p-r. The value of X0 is 15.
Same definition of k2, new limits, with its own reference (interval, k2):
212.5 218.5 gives 216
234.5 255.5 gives 243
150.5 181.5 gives 179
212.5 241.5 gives 229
